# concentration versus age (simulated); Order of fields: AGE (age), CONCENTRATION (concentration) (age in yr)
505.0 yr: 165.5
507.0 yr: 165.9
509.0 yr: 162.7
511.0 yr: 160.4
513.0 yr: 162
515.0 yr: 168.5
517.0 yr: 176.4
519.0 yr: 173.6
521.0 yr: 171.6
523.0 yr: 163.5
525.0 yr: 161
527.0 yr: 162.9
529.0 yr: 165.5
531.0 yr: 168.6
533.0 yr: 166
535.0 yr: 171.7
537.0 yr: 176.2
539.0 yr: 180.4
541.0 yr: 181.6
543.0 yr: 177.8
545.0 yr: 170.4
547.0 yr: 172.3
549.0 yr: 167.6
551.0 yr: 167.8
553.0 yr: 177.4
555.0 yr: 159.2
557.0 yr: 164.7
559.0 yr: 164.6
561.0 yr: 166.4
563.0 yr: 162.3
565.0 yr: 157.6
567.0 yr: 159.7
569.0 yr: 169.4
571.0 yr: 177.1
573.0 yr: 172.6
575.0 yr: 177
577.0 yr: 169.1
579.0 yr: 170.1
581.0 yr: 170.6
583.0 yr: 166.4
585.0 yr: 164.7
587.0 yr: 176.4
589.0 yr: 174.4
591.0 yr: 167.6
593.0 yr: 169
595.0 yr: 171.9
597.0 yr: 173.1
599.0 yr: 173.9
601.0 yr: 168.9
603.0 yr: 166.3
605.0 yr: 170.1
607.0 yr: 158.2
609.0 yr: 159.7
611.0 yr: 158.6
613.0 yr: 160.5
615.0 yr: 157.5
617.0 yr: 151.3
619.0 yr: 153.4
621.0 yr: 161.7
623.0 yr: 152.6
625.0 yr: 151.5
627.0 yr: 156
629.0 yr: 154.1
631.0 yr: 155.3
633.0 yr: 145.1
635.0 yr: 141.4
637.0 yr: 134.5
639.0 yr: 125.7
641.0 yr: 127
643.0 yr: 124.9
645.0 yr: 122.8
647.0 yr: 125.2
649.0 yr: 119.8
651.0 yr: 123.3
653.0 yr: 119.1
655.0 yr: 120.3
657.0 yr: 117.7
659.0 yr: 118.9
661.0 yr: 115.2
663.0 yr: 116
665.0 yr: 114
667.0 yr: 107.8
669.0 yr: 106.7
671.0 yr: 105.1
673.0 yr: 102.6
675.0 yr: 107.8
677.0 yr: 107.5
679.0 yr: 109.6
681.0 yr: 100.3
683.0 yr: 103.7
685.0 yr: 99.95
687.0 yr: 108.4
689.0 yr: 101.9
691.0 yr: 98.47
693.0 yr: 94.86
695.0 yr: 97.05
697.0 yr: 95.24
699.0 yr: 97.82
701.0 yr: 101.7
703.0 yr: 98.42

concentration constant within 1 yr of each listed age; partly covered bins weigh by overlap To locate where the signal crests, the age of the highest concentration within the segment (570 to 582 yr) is 571.0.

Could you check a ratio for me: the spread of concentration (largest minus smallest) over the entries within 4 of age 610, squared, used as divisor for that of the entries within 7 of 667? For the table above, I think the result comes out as 2.5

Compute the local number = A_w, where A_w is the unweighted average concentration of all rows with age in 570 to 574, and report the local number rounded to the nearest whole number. 175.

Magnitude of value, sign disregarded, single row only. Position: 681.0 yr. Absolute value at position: 100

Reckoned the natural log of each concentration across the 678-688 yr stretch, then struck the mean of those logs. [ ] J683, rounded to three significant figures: 4.65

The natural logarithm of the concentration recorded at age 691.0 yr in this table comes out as 4.59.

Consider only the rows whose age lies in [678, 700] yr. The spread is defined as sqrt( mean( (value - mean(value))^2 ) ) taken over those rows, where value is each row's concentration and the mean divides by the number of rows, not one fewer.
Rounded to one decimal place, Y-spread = 4.7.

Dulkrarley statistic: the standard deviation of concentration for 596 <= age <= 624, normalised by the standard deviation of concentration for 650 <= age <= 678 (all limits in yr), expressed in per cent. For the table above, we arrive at 114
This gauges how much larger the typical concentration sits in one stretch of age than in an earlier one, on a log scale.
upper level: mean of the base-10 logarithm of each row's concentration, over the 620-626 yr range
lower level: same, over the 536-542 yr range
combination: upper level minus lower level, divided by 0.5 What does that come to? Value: -0.13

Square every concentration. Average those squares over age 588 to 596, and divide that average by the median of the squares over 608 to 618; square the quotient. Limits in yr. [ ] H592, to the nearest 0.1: 1.3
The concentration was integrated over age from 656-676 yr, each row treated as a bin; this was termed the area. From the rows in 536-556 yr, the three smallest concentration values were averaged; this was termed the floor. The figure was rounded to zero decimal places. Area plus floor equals 2388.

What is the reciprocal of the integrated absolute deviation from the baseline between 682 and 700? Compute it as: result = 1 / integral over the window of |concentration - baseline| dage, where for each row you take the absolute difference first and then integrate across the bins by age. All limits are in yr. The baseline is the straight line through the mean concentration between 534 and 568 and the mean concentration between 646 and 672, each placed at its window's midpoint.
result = 0.023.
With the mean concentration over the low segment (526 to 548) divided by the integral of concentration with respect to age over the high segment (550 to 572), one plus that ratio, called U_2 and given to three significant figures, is 1.05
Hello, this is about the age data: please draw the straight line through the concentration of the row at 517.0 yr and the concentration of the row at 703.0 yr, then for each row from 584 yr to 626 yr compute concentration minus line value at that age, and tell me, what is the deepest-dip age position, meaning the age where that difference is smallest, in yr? 585.0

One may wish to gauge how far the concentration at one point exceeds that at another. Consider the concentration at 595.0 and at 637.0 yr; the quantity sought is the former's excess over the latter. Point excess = 37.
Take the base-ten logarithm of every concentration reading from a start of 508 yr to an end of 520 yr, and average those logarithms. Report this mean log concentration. 2.22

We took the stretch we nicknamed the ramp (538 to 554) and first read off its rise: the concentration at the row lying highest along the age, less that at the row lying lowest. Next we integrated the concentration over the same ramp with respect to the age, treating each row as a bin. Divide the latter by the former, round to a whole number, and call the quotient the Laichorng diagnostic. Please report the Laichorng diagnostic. -930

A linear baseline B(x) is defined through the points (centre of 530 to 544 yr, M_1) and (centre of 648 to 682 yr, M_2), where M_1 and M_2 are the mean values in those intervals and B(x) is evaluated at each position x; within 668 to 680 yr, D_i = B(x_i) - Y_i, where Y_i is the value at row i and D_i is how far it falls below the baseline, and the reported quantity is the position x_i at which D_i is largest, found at 673.0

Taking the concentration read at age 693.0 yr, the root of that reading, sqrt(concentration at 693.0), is 9.7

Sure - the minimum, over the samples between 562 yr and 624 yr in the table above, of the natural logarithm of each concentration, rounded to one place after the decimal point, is 5.0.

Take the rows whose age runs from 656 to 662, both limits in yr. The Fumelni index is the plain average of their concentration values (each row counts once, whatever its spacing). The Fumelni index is 117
